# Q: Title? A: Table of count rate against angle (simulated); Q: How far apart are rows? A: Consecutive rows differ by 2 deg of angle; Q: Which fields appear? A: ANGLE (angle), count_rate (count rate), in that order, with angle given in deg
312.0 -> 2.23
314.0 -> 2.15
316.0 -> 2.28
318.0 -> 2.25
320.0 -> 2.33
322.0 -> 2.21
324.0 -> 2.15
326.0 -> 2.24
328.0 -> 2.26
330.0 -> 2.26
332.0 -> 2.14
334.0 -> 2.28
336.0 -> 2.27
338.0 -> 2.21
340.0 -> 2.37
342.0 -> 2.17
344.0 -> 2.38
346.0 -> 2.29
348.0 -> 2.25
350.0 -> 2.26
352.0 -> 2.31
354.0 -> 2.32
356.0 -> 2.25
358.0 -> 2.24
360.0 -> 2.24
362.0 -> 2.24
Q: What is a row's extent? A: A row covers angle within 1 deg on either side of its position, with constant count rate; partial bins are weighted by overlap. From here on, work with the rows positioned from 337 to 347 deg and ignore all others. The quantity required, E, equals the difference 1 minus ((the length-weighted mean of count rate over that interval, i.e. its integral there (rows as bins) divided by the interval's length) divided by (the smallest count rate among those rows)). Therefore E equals -0.053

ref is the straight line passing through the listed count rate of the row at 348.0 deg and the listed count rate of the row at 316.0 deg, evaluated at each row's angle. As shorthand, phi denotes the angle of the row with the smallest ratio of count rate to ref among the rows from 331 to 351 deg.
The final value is 332.0 deg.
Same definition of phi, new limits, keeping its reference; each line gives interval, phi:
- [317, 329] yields 324.0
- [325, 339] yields 332.0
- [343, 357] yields 348.0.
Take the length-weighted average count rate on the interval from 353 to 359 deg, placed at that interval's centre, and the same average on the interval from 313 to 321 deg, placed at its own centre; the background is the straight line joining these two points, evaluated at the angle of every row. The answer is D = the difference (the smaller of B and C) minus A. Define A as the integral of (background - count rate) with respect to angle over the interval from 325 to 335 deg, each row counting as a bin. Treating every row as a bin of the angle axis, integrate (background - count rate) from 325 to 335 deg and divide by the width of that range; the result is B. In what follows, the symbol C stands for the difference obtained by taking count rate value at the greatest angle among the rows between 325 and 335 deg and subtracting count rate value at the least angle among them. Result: -0.2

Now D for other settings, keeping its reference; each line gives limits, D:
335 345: 0.2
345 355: 0.2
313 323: -0.1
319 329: -0.2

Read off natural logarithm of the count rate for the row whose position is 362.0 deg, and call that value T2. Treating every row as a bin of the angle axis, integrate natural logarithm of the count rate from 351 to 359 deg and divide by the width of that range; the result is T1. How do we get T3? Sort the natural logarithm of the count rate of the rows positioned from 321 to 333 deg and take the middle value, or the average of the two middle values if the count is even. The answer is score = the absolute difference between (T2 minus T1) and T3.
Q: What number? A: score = 0.817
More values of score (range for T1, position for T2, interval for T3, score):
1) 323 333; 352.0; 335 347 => 0.780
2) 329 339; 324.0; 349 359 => 0.853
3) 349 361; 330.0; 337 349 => 0.824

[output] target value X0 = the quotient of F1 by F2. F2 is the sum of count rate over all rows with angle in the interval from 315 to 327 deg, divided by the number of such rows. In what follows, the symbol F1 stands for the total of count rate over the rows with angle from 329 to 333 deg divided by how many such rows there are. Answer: 0.98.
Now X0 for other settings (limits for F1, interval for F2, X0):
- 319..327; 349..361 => 0.98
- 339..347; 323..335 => 1.04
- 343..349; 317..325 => 1.03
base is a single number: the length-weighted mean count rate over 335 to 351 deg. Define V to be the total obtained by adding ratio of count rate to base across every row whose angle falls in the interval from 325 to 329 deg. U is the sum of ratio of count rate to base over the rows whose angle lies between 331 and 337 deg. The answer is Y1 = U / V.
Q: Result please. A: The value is 1.5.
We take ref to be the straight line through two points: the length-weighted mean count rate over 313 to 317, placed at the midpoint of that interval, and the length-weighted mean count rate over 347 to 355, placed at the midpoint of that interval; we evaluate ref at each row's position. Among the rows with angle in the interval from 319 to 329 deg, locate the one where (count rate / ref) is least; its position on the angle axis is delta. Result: 324.0 deg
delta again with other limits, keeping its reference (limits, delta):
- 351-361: 360.0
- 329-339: 332.0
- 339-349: 342.0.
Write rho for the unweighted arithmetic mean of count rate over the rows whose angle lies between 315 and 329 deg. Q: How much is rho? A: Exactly 2.25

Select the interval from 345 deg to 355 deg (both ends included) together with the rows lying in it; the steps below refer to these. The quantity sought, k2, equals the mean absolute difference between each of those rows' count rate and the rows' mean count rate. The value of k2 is 0.025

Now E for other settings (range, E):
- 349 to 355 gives -0.016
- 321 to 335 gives -0.037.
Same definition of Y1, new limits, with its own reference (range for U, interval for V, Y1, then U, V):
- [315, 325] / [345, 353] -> 1.2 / 4.9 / 4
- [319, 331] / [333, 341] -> 1.5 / 5.9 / 4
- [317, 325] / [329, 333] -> 2.0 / 3.9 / 2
